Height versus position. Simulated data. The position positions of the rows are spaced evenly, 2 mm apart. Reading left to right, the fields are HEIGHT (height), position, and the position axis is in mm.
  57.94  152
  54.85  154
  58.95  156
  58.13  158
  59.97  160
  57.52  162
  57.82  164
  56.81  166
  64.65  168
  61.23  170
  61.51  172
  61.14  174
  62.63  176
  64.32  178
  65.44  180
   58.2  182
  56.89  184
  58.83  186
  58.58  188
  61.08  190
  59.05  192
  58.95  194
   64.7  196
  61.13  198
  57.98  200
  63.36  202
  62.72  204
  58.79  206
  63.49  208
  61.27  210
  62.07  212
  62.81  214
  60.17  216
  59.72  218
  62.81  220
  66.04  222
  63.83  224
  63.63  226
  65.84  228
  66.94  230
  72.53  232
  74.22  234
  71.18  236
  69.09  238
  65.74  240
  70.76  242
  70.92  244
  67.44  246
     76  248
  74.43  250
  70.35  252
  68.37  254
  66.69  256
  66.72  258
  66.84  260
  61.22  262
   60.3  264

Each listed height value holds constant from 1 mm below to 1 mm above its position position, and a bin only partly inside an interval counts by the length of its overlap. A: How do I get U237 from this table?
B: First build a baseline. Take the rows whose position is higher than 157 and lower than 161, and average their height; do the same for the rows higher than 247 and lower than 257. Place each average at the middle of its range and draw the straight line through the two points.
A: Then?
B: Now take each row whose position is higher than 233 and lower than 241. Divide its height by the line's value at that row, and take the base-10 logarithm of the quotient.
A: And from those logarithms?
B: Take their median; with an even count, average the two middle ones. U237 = 0.006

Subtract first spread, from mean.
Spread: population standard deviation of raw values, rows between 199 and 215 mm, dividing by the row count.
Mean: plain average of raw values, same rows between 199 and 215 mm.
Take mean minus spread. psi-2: 59.6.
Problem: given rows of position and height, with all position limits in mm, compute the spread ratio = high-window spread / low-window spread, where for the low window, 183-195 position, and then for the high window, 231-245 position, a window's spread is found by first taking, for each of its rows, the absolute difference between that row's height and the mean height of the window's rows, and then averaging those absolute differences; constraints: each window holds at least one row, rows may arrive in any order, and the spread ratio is 2.31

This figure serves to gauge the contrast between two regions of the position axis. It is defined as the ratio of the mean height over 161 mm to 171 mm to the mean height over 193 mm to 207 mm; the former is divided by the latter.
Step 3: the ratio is 0.98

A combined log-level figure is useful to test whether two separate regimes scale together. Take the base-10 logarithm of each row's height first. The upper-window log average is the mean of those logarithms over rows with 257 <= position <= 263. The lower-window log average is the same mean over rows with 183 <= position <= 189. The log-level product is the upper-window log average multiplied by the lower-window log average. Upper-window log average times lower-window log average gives 3.20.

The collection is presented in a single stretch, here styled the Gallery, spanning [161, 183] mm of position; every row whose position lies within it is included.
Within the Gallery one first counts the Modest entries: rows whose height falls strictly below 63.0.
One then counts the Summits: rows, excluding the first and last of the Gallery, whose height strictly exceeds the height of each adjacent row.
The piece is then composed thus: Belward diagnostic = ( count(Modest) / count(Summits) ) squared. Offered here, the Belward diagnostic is 4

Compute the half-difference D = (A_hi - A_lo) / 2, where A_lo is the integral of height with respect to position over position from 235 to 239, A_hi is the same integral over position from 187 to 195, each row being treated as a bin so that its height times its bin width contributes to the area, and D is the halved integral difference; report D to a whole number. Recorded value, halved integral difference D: 97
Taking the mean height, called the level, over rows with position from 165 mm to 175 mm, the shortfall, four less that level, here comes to -57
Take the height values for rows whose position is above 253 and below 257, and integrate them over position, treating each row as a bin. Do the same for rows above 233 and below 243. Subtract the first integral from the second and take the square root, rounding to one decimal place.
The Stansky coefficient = 20.8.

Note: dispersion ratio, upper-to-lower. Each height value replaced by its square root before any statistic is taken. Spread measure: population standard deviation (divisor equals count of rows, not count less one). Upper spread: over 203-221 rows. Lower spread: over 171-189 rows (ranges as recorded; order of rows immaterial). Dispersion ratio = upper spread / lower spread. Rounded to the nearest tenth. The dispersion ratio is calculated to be 0.6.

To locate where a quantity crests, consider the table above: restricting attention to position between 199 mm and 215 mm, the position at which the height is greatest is 208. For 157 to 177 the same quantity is 168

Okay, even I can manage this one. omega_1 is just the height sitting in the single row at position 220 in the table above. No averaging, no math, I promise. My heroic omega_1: 62.81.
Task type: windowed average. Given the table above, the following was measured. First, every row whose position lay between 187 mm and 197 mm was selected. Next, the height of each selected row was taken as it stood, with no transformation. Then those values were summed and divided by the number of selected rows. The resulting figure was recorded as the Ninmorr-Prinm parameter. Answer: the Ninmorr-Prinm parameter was 60.5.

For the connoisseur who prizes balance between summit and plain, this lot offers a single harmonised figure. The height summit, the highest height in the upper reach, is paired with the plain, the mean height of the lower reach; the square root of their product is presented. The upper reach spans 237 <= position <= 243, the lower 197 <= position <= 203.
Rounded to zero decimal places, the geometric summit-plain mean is 66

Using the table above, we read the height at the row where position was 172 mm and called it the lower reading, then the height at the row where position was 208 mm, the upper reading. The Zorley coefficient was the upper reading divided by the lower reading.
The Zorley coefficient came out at 1.03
